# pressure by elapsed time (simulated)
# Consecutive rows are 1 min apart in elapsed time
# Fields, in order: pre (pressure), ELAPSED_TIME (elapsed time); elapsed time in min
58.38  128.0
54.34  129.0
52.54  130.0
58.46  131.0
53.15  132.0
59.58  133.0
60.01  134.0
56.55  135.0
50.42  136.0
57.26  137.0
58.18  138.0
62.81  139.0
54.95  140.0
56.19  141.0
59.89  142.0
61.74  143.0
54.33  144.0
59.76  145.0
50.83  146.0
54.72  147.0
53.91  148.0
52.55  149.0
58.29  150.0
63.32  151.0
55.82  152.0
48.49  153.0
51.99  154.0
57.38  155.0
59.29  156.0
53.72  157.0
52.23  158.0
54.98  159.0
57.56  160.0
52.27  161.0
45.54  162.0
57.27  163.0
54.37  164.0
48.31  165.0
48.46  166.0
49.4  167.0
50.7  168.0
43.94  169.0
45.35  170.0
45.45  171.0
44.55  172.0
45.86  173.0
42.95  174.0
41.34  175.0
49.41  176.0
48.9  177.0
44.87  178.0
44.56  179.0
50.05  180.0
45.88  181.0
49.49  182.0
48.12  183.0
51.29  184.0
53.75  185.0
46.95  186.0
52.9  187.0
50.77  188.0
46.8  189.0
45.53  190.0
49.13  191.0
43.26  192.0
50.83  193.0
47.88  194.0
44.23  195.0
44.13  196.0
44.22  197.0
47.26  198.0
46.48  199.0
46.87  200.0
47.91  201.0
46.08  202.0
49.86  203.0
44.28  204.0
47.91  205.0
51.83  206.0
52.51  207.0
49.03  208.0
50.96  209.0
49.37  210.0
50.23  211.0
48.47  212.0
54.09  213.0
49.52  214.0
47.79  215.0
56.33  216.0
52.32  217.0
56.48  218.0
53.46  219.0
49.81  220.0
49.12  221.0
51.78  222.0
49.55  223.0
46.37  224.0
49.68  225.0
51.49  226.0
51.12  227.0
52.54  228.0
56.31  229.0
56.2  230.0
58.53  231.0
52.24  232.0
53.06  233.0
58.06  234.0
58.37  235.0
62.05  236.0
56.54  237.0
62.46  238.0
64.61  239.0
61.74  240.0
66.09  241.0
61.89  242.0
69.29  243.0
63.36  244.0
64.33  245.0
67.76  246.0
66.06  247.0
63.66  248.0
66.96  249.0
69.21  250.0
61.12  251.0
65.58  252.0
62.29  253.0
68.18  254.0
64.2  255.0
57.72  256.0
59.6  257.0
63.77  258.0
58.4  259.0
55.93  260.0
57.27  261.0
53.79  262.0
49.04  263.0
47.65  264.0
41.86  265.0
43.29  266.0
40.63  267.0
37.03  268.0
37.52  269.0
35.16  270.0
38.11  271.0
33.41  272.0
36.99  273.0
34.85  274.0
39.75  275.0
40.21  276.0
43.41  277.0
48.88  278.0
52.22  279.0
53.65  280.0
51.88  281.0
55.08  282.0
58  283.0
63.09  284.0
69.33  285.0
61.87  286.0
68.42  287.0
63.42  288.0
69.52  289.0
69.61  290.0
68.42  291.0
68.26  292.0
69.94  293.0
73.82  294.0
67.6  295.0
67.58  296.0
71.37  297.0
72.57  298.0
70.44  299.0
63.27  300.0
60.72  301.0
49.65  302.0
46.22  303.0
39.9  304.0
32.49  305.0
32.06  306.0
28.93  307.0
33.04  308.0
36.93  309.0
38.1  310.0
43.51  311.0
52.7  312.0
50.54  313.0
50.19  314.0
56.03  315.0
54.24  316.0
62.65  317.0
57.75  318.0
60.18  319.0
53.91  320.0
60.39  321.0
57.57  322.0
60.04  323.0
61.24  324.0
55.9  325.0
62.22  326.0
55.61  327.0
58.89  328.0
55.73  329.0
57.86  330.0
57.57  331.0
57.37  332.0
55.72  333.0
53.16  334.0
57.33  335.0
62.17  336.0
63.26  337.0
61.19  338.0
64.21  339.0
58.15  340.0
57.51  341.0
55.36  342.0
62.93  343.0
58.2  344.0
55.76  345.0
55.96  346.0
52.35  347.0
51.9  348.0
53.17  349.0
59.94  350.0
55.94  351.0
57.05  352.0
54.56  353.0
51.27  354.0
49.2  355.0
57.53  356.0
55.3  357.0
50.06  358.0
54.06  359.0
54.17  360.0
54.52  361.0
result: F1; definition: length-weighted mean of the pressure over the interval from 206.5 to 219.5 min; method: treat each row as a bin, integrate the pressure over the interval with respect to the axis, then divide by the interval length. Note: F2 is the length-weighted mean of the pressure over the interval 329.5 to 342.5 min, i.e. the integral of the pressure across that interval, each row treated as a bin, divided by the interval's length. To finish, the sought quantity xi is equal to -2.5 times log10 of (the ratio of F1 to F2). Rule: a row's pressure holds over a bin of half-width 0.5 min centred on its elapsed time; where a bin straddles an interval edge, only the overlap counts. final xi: 0.14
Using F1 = 52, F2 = 59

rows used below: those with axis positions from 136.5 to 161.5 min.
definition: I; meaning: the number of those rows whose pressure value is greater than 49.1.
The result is 24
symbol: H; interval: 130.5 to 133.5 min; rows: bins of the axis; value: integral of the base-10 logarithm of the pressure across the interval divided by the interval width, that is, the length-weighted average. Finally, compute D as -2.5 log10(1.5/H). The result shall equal 0.171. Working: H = 1.76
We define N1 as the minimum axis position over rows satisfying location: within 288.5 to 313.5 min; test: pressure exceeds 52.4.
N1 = 289.0 min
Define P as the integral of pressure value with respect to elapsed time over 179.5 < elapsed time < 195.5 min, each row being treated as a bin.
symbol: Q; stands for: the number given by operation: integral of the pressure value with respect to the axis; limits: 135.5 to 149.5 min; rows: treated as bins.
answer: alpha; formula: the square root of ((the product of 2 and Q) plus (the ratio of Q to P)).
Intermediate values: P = 777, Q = 788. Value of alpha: 40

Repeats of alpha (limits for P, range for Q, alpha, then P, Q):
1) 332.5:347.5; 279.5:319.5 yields 67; 873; 2263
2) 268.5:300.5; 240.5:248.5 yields 32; 1818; 522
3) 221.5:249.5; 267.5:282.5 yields 36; 1642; 638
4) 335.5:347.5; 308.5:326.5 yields 44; 707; 974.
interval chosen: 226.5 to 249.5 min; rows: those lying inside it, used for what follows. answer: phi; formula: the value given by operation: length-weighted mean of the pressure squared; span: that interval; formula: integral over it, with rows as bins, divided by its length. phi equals 3697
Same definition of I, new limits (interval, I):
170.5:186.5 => 5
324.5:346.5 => 22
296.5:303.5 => 6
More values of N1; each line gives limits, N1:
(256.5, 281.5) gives 257.0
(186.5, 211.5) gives 187.0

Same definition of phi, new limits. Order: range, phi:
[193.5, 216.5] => 2369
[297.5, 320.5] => 2633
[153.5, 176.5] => 2536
